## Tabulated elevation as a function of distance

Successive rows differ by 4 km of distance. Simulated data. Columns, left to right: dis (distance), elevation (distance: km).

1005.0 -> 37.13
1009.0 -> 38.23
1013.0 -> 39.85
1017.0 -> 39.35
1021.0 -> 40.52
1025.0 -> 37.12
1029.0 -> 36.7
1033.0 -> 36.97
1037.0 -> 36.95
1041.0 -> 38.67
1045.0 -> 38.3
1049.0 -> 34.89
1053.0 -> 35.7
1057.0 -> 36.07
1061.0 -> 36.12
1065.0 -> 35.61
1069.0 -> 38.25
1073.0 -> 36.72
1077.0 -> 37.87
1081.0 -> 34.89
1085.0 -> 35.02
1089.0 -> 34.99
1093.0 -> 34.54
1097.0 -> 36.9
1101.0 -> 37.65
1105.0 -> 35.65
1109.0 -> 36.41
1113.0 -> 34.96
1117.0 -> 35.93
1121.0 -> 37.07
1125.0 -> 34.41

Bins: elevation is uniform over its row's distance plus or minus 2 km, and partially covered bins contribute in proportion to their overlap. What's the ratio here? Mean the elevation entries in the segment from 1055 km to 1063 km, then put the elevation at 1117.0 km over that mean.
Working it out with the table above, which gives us 1.00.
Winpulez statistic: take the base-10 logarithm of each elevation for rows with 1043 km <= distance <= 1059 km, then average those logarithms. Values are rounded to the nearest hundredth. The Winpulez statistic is 1.56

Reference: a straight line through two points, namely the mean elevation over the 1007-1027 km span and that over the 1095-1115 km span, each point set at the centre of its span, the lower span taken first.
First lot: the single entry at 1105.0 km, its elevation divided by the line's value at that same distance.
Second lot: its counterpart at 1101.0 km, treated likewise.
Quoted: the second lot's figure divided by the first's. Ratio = 1.053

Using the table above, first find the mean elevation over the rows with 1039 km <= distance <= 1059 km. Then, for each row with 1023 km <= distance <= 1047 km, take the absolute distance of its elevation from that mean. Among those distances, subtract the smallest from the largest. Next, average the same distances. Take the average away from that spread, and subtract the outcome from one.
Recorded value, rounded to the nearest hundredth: -0.18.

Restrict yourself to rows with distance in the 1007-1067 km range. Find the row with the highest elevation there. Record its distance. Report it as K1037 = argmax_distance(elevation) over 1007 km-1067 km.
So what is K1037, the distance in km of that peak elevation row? 1021.0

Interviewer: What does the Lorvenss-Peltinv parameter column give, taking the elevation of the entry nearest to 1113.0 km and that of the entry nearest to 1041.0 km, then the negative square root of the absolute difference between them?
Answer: -1.9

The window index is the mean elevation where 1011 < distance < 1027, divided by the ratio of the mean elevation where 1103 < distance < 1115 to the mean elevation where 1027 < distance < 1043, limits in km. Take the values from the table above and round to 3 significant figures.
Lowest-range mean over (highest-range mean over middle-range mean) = 41.0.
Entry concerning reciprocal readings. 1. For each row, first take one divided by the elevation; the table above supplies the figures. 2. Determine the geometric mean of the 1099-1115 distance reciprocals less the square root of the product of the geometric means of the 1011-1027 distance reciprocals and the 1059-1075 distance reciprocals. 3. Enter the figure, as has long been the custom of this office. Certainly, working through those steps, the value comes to 0.0013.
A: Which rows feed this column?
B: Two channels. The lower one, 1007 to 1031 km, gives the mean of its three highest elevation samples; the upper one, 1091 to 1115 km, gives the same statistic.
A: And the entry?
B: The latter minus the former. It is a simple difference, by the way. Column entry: -2.9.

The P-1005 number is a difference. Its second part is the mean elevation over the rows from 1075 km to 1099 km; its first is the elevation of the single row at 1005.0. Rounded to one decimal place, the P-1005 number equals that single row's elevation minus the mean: 1.4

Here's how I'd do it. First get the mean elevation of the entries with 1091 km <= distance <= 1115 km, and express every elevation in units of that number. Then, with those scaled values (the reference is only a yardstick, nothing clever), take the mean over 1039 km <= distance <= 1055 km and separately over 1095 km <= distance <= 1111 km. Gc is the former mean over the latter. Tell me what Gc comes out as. 1.01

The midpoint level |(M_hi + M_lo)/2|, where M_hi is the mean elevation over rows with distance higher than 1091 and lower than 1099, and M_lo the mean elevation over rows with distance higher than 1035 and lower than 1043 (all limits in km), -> 36.8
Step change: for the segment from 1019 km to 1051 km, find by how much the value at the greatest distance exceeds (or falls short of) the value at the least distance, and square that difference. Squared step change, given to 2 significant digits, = 32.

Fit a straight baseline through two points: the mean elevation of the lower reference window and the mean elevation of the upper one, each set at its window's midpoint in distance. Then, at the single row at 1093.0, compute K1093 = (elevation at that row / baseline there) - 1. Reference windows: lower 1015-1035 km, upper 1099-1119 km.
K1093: -0.05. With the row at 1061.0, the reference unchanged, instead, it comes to -0.03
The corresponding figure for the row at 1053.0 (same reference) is -0.05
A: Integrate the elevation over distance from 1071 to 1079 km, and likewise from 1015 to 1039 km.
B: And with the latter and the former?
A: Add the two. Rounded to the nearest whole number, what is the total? 1209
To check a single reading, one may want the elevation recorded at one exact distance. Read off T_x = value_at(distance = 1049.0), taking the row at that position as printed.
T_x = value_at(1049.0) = 34.89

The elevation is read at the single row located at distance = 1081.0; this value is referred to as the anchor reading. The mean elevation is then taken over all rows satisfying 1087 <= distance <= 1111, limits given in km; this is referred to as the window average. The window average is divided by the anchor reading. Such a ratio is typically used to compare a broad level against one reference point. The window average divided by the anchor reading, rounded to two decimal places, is 1.03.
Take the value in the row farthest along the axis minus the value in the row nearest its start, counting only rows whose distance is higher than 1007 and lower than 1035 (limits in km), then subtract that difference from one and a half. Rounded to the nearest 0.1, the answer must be 2.8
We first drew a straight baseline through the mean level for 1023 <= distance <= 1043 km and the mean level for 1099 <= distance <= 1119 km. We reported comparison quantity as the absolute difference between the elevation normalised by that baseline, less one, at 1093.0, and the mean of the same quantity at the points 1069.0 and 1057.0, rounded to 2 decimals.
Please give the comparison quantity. 0.06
